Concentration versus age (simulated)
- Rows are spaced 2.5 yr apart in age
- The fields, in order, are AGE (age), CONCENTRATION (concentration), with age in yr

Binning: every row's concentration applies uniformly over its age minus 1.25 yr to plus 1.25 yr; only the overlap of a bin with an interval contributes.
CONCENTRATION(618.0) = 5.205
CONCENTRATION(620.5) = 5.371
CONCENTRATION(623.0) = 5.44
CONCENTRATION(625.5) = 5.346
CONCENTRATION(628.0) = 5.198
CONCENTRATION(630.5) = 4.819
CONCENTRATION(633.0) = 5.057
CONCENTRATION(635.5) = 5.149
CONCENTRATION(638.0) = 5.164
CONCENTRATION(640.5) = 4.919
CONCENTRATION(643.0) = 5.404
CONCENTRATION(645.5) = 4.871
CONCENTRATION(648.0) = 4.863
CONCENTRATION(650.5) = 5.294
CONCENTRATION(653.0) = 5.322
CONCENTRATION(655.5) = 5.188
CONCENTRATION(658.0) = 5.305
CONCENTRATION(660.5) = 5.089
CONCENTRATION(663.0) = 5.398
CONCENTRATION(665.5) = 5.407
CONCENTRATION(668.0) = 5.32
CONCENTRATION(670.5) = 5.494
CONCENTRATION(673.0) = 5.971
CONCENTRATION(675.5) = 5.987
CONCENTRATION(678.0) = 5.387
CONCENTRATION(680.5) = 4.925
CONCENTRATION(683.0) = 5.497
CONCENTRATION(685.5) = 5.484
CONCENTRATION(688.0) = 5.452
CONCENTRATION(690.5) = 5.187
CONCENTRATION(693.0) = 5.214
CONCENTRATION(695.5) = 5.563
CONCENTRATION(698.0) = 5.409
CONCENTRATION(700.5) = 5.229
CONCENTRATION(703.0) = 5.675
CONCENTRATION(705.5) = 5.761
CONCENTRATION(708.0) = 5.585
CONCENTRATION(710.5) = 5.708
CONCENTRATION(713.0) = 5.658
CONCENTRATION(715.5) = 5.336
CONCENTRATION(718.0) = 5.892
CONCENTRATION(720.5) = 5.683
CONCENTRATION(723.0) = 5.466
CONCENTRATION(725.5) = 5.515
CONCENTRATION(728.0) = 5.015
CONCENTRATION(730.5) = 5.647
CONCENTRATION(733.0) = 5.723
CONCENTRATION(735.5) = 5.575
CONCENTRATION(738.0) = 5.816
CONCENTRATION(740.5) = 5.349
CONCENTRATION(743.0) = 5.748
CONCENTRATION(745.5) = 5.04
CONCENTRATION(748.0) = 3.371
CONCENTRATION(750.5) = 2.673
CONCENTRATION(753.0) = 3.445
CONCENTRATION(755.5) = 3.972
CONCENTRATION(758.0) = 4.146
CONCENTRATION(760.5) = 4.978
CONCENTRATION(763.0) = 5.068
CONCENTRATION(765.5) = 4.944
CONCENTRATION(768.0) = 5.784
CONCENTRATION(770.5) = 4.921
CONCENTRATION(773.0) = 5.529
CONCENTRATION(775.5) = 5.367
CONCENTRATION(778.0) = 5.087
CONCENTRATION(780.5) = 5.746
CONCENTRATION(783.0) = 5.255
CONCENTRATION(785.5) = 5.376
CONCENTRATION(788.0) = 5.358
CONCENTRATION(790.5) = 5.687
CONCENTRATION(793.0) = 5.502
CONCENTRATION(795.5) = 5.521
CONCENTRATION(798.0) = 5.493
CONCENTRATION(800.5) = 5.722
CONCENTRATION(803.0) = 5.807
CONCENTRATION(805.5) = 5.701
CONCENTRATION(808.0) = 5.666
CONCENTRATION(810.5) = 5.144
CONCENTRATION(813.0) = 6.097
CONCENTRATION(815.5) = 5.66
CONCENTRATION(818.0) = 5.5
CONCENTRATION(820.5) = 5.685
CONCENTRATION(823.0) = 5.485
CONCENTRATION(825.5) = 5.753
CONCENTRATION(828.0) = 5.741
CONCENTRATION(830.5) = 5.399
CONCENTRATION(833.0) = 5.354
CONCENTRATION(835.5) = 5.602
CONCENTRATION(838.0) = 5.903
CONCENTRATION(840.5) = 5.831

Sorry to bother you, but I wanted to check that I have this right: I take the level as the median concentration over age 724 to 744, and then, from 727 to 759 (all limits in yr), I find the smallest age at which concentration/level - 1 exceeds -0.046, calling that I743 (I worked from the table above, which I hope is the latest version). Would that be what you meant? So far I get 730.5 yr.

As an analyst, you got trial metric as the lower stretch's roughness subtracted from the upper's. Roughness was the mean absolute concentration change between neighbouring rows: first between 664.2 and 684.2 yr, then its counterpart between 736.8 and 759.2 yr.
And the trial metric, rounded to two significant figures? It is 0.34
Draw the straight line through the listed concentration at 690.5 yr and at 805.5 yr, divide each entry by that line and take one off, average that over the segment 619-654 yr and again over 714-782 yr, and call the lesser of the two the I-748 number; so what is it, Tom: -0.068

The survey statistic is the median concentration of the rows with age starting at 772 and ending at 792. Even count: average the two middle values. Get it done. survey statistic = 5.37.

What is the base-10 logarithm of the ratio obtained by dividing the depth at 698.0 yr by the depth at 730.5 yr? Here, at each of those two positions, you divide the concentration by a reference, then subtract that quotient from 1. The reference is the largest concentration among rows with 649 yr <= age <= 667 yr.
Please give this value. -2.08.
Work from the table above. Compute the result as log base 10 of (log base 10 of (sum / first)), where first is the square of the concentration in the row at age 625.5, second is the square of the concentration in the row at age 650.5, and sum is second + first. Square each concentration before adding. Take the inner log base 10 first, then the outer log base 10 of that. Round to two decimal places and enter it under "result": -0.53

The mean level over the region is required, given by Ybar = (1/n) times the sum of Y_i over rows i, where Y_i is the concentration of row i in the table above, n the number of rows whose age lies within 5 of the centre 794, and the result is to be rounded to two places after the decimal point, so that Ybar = 5.55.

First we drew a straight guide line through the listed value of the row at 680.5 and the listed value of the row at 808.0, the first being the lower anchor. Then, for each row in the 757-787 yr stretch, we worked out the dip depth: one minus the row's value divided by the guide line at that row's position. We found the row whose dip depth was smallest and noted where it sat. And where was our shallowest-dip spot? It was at 768.0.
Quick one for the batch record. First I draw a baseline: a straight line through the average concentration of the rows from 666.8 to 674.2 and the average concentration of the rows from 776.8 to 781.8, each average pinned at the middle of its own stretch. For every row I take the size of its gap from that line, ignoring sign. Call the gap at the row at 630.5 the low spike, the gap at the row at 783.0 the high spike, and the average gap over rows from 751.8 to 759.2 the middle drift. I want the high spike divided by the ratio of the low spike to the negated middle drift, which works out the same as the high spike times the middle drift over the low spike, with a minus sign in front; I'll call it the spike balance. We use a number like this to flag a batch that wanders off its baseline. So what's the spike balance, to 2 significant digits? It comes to -0.30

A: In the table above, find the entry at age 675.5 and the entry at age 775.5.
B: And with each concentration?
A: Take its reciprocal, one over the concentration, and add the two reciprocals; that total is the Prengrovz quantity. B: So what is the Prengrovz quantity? 0.353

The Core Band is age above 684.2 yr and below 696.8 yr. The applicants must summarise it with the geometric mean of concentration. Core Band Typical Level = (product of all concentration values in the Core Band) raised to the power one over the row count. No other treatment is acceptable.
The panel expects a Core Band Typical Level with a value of 5.38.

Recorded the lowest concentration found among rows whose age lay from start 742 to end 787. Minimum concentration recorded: 2.673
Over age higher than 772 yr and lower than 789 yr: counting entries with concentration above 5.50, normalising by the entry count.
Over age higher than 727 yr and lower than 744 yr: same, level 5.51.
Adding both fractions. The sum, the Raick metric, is 1.0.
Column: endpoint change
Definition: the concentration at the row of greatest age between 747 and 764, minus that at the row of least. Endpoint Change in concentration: 1.7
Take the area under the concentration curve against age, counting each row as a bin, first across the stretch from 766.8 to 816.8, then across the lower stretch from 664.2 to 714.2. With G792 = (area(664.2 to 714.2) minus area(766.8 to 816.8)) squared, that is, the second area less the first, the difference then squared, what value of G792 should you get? 2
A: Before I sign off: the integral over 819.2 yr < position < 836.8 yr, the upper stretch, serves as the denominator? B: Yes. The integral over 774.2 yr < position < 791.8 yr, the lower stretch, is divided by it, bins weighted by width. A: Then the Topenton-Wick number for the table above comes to 0.97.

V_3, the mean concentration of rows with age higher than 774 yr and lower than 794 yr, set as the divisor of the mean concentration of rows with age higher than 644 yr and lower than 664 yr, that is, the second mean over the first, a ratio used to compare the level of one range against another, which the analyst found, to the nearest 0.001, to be 0.953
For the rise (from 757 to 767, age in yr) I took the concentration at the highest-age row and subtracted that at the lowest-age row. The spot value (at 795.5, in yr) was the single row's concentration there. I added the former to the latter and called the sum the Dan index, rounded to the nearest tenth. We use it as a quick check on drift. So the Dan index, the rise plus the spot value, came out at 6.3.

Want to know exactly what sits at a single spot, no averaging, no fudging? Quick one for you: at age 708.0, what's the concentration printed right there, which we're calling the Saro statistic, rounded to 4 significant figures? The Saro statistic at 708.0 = 5.585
